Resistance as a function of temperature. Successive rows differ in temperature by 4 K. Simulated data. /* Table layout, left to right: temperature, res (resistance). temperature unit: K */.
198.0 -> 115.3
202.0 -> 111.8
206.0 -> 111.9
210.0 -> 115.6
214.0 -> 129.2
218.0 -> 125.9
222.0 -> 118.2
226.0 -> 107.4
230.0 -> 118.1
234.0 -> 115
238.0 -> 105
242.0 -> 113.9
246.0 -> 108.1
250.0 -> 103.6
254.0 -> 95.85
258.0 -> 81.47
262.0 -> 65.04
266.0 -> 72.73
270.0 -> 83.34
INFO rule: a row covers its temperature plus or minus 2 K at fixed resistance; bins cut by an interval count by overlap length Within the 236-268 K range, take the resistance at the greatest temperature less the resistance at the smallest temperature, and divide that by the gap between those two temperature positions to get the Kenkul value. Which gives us -1.2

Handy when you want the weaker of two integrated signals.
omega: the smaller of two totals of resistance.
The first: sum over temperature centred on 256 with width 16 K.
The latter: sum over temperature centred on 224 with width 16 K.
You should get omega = 346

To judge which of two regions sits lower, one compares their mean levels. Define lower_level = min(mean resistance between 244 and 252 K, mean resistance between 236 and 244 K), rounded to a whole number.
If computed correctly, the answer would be 106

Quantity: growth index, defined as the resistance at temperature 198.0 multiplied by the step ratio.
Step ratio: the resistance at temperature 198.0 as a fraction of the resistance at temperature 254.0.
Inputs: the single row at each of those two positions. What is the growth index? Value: 139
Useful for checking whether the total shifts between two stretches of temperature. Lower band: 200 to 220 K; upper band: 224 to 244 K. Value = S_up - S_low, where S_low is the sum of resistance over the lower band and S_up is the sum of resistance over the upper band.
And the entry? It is -35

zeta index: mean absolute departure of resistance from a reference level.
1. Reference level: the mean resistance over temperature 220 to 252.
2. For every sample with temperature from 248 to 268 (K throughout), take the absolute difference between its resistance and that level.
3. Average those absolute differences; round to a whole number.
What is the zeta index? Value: 27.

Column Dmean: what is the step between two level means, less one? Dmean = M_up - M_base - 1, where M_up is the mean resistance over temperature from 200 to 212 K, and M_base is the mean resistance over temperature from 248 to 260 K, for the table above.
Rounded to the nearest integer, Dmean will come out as 18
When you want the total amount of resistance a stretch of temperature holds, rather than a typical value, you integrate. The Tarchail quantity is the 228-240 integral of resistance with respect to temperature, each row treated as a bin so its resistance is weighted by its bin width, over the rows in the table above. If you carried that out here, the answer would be 1352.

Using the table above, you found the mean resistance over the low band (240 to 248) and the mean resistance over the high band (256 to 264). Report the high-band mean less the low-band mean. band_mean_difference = -37.7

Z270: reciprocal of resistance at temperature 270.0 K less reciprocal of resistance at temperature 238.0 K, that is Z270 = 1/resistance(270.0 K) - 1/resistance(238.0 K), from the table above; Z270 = 0.0025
